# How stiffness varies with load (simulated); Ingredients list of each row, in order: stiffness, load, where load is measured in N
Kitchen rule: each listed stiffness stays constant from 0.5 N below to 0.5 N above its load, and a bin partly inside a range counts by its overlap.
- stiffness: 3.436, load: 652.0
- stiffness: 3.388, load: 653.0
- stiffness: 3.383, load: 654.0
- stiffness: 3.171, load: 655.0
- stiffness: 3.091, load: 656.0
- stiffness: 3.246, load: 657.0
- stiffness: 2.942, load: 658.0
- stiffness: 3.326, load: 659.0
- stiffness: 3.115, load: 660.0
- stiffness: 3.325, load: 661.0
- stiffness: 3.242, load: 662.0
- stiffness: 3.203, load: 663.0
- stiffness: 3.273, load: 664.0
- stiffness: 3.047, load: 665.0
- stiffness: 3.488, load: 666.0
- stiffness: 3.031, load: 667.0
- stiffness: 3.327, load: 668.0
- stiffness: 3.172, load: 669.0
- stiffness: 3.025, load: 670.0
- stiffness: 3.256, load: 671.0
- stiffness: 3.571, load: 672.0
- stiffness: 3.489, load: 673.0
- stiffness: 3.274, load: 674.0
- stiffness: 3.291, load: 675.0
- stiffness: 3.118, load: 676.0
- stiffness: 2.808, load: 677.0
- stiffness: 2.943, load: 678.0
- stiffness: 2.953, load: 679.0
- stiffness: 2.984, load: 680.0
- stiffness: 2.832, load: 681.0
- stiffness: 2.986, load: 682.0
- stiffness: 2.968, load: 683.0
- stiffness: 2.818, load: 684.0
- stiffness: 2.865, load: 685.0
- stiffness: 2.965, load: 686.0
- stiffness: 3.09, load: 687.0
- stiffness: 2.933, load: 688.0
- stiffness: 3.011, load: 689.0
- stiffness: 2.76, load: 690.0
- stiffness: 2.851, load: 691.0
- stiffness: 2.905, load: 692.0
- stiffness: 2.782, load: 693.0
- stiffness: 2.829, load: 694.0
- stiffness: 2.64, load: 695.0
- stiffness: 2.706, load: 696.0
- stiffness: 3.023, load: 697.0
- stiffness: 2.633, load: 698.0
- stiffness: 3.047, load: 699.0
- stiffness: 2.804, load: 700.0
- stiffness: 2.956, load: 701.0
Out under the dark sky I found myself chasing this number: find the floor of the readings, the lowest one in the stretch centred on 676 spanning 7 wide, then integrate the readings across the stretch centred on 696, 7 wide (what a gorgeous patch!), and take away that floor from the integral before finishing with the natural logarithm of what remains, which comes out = 2.82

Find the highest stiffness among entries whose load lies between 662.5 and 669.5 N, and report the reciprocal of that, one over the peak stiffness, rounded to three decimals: 0.287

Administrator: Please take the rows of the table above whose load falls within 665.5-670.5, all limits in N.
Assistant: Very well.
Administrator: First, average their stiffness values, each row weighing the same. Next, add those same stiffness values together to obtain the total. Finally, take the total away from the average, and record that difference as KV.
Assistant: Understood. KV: -12.8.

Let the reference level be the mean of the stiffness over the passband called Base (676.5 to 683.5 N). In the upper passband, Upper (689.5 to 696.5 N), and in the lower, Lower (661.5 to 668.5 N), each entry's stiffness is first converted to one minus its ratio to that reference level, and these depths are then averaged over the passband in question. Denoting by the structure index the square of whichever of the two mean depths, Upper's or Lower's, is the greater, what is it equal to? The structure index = 0.0024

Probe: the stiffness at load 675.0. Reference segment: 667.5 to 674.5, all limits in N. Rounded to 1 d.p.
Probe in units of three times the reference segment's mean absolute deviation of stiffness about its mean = 8.0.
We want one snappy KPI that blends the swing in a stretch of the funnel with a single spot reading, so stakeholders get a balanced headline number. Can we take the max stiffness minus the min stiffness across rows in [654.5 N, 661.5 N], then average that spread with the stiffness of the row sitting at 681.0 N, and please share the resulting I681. 1.61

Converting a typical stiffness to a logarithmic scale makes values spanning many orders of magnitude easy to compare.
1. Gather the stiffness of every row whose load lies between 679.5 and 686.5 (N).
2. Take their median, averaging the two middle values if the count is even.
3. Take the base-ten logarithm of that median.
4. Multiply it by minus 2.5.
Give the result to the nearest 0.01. -1.18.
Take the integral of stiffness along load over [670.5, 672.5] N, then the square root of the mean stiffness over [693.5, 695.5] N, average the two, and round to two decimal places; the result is 4.24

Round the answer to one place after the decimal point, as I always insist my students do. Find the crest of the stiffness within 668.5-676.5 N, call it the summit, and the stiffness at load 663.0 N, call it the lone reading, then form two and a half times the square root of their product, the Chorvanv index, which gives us 8.5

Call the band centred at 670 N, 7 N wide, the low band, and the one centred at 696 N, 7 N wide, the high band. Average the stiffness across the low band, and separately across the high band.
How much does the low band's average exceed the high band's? 0.5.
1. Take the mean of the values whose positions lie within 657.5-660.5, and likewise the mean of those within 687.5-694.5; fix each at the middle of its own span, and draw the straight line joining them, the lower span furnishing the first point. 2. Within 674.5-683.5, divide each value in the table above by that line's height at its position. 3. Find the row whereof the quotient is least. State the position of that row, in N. 677.0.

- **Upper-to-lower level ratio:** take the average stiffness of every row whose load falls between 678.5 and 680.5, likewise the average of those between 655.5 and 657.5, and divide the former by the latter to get 0.94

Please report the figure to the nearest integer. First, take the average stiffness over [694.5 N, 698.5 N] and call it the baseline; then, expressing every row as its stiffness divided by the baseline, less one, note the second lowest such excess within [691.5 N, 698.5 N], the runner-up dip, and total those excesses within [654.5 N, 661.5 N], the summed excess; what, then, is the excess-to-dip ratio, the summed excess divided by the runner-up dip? -27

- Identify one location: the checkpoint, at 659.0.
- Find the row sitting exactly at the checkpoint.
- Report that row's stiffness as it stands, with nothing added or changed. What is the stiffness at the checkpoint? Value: 3.326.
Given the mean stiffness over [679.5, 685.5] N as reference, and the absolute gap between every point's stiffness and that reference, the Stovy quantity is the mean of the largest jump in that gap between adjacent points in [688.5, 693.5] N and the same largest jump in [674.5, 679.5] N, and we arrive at 0.15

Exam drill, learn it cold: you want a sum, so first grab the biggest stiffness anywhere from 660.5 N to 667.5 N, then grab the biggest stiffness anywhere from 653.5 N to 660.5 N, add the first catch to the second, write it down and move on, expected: 6.9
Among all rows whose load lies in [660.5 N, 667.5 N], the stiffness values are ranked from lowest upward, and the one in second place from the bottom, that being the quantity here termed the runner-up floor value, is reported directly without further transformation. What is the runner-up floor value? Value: 3.047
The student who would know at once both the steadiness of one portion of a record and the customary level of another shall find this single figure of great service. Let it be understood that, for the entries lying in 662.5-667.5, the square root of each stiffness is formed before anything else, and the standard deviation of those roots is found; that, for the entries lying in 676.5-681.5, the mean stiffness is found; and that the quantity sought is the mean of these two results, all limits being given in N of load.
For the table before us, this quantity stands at 1.48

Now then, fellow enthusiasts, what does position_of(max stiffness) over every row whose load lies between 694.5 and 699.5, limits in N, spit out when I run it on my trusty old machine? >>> 699.0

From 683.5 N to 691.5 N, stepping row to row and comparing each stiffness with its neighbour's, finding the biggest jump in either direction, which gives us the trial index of 0.25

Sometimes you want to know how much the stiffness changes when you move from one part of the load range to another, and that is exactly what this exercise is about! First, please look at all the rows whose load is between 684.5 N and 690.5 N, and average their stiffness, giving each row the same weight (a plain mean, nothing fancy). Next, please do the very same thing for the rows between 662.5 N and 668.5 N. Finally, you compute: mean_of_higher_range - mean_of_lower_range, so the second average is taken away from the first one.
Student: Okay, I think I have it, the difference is -0.29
